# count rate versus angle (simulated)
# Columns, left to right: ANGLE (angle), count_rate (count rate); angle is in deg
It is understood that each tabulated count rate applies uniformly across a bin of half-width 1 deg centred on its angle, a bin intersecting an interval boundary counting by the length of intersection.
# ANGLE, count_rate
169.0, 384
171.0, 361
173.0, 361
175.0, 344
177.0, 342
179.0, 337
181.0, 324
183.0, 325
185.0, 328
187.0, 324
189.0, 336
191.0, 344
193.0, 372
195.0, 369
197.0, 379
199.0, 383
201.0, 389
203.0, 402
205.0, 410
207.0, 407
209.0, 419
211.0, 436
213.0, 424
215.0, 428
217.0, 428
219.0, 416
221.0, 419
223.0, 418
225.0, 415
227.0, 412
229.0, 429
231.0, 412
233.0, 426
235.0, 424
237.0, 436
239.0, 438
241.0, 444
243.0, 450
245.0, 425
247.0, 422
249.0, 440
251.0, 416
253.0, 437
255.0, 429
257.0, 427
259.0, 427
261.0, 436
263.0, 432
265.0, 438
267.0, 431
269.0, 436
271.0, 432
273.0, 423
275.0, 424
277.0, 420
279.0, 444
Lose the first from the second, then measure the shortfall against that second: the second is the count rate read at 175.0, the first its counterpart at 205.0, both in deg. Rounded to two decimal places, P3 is -0.19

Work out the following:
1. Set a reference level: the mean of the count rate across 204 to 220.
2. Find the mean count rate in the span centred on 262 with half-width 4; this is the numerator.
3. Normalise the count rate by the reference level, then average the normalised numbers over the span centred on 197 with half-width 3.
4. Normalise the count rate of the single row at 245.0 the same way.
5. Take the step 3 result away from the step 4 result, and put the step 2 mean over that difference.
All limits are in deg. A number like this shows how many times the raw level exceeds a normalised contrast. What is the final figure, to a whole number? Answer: 3800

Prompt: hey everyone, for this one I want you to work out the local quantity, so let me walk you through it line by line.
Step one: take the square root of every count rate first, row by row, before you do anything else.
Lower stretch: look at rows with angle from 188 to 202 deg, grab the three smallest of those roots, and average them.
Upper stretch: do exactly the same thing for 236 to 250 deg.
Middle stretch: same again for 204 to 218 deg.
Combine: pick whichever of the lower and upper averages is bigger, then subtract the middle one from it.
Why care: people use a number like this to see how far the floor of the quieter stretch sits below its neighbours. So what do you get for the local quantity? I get 0.38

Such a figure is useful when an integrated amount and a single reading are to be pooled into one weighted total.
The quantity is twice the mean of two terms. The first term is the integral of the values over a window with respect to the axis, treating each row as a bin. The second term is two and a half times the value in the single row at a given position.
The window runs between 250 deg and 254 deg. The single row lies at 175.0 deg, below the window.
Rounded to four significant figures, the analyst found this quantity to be 2566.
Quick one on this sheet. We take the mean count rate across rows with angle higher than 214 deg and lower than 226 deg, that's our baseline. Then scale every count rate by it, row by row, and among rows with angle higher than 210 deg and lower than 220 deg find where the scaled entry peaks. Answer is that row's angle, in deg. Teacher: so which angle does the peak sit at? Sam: 211.0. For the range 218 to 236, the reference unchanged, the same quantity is 229.0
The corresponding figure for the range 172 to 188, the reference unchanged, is 173.0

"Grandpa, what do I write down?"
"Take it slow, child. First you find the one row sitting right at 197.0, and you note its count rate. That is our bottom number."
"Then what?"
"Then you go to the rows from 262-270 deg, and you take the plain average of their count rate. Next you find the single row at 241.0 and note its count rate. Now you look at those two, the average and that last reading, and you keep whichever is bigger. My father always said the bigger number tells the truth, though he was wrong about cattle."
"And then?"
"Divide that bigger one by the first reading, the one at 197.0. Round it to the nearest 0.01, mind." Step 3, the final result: 1.17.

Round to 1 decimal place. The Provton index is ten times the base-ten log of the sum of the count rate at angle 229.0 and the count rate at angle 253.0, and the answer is 29.4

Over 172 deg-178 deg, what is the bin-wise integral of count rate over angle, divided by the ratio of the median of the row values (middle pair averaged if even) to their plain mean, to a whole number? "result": 2124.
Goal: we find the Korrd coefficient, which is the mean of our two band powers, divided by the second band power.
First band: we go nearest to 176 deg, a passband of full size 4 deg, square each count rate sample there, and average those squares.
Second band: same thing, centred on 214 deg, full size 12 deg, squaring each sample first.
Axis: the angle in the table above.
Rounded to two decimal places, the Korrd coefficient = 0.83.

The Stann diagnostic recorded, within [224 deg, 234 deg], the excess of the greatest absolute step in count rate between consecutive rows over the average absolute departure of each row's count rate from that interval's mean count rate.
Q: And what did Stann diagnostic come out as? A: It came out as 10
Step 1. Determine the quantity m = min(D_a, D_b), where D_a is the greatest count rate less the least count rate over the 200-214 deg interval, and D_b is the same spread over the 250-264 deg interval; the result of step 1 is 21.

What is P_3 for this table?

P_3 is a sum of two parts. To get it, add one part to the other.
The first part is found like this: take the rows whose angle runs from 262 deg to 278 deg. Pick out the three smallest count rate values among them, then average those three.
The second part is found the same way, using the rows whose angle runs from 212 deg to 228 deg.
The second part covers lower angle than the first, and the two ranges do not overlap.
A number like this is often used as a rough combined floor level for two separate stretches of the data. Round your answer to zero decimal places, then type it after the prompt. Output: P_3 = 837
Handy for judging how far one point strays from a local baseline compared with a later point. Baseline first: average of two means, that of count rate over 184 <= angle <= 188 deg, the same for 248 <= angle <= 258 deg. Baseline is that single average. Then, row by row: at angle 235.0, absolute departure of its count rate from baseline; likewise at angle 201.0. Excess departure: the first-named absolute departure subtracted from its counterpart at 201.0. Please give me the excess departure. -35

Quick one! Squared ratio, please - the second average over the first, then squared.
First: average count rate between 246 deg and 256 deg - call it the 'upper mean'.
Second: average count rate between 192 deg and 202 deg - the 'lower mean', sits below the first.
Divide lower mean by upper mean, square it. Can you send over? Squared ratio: 0.78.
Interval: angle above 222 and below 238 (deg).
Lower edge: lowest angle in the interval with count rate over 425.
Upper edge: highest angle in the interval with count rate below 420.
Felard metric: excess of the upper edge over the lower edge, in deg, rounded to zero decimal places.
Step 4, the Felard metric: 2 deg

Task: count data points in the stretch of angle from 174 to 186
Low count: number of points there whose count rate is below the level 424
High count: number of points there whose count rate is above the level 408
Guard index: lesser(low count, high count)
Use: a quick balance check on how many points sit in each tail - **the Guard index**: 0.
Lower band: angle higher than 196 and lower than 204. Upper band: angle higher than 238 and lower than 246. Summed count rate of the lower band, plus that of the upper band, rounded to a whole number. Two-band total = 3310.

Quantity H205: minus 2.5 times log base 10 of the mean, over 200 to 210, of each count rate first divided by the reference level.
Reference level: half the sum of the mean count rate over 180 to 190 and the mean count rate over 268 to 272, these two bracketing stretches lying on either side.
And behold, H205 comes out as -0.068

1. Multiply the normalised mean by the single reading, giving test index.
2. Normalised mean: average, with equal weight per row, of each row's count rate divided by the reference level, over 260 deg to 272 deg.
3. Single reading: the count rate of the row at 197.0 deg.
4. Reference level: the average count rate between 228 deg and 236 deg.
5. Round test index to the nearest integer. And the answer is 389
